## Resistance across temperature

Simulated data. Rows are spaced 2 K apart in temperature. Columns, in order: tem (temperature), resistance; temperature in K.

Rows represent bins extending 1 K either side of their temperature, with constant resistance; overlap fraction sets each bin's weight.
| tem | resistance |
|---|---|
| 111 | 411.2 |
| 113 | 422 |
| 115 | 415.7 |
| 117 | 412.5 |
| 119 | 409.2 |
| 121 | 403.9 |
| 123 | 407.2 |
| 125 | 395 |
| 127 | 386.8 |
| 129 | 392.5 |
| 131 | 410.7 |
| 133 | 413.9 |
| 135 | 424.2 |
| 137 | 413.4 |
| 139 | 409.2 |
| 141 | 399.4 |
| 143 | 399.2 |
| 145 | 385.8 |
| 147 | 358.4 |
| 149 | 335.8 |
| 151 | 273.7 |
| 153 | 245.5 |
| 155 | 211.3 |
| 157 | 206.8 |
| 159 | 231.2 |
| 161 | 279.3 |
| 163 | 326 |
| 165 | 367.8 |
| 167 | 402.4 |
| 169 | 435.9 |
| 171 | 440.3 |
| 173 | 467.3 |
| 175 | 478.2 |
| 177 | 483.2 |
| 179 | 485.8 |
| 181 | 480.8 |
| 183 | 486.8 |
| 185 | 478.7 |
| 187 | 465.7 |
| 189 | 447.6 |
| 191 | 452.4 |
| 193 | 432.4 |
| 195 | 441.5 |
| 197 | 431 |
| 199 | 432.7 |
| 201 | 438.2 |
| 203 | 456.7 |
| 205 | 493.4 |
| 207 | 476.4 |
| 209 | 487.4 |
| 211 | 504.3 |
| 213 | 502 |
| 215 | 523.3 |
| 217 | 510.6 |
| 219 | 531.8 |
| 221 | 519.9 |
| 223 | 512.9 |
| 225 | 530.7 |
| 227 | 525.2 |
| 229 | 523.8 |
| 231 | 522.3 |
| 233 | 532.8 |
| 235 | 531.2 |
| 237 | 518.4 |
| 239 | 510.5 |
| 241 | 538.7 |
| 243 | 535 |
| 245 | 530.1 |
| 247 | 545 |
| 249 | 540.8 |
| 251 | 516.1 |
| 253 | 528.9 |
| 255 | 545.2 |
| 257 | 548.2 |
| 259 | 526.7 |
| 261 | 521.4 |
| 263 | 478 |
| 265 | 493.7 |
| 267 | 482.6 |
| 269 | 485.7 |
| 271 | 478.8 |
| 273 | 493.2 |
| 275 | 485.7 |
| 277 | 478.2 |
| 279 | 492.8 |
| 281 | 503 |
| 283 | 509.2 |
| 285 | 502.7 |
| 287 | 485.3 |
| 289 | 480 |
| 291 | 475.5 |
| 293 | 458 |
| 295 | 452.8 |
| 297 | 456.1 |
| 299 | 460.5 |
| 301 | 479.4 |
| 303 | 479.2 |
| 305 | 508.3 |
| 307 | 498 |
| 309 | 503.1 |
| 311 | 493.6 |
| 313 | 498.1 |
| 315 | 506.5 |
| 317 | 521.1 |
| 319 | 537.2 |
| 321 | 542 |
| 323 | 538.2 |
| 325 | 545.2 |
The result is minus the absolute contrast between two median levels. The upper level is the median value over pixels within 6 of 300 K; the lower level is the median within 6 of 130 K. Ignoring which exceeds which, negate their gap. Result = -67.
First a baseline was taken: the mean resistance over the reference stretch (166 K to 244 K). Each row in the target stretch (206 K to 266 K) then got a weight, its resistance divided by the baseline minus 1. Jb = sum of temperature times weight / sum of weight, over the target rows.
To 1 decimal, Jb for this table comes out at 238.9 K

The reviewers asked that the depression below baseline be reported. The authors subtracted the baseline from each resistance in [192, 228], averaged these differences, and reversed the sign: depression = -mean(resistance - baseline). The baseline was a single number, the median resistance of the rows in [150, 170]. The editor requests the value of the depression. -210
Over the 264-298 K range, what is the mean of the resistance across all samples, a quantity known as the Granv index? 483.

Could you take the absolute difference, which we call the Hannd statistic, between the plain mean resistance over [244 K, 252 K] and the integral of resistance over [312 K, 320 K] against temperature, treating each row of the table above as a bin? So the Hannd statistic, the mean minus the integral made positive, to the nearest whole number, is 3593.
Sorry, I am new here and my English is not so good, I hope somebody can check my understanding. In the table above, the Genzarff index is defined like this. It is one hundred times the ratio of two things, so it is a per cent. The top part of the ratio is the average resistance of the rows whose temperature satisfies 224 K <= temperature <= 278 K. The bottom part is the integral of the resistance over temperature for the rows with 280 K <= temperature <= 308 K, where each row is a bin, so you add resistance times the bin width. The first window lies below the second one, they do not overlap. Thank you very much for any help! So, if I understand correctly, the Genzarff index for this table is 3.8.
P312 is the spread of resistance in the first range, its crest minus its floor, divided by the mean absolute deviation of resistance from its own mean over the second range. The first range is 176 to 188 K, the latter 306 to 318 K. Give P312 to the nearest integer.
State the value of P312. 3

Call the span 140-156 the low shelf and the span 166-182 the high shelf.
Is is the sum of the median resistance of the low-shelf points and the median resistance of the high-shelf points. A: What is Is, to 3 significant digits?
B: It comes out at 820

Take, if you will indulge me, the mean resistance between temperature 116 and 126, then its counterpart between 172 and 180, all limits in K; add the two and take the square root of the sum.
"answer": 29.7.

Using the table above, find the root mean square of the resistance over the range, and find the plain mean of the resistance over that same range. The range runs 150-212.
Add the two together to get 832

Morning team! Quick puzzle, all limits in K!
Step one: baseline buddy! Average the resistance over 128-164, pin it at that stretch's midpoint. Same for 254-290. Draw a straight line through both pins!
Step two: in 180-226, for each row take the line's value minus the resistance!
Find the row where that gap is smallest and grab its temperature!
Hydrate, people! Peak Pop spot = 183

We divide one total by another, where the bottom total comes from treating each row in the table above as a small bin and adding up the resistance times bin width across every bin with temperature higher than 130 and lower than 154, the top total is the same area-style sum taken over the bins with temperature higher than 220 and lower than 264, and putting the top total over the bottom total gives 2.6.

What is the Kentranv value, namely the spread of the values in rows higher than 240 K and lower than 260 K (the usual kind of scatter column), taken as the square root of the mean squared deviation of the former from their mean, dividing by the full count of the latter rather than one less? 10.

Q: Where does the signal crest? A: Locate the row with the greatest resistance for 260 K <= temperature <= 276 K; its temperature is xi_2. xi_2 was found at 261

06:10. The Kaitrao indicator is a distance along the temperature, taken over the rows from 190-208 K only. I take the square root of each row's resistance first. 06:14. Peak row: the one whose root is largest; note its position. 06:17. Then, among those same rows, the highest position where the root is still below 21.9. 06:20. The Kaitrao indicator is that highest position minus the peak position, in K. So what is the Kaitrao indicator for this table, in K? 2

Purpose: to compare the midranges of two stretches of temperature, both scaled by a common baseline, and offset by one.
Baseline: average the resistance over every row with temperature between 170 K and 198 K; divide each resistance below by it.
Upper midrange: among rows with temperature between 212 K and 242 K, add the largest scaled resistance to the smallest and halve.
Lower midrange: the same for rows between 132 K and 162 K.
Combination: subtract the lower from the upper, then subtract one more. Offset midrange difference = -0.56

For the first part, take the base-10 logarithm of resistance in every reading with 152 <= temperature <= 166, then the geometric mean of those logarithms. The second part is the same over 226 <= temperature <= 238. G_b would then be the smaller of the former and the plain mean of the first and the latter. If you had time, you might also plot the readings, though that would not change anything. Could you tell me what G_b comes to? 2.42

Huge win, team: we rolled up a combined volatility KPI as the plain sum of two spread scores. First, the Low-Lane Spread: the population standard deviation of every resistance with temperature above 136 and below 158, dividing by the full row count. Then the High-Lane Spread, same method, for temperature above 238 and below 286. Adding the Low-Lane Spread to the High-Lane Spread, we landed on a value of 101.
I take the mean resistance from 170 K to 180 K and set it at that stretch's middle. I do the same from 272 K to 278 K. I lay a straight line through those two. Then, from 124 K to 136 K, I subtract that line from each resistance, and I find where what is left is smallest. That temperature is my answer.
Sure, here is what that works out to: 127 K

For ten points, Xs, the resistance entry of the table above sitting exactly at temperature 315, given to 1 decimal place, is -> 506.5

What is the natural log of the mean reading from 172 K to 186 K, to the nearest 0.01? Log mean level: 6.17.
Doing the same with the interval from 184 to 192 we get 6.13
